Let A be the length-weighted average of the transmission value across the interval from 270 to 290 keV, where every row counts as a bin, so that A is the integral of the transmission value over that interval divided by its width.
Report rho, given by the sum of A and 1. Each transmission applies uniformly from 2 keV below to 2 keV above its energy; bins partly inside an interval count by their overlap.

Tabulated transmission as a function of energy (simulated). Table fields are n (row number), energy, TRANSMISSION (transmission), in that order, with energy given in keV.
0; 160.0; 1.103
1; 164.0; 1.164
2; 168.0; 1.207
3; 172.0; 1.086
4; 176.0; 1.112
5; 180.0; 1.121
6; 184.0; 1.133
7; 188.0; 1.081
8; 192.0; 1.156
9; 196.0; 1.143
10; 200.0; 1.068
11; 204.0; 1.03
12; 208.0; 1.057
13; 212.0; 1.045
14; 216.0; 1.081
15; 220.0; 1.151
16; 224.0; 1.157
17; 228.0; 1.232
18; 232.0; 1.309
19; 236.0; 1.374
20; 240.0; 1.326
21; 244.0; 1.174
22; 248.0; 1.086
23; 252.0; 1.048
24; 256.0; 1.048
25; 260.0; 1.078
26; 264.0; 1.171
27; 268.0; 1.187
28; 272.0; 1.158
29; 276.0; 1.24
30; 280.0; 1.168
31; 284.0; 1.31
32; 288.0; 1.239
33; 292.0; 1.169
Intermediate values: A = 1.22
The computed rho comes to 2.22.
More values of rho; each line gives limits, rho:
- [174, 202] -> 2.12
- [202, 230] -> 2.11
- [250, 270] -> 2.11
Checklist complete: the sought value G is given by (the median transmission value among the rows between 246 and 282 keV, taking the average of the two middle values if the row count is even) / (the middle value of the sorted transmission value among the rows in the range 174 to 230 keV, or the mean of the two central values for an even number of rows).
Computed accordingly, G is 1.04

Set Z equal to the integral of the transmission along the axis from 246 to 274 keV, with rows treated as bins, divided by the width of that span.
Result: 1.111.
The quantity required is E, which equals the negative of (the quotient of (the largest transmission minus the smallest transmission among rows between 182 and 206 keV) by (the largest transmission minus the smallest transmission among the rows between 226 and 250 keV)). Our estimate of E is -0.4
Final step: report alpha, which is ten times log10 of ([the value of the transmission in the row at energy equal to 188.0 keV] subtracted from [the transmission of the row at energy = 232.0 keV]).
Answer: -6.4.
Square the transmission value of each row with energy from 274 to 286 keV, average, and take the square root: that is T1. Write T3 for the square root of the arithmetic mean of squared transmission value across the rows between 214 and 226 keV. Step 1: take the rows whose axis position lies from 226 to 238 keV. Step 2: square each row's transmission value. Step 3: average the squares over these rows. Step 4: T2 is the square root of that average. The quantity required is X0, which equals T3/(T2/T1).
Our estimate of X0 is 1.07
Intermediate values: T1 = 1.24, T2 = 1.31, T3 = 1.13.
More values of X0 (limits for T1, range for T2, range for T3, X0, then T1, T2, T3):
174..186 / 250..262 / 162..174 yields 1.22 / 1.12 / 1.06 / 1.15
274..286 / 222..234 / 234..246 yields 1.30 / 1.24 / 1.23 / 1.29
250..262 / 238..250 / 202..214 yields 0.92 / 1.06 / 1.20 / 1.04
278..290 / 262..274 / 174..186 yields 1.19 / 1.24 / 1.17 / 1.12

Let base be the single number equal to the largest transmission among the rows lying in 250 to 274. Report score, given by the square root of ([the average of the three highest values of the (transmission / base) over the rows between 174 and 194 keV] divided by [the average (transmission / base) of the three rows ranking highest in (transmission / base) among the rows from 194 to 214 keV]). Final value 1.02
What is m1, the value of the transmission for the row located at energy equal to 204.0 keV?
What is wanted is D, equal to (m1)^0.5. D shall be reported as 1.01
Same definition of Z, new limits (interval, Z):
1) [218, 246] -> 1.246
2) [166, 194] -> 1.128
